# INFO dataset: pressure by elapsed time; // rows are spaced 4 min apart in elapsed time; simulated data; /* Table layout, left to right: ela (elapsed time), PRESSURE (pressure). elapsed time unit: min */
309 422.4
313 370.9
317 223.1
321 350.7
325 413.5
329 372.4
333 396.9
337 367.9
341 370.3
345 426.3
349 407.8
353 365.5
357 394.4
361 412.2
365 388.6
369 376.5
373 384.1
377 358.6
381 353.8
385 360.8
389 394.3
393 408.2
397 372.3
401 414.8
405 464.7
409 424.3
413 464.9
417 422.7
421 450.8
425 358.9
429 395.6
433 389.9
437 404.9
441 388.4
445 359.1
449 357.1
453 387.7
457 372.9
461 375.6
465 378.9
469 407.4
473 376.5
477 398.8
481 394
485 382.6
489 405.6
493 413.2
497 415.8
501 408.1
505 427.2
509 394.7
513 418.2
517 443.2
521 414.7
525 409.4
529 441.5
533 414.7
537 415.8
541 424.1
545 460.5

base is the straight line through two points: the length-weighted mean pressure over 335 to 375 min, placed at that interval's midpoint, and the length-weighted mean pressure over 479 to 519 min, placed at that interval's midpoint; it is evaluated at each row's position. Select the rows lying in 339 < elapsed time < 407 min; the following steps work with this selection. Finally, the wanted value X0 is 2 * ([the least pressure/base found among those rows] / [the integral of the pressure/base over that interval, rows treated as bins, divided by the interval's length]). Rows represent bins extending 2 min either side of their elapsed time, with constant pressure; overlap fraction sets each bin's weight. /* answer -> 1.80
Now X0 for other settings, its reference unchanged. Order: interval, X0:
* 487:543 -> 1.89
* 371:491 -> 1.80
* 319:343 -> 1.86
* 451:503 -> 1.91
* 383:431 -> 1.74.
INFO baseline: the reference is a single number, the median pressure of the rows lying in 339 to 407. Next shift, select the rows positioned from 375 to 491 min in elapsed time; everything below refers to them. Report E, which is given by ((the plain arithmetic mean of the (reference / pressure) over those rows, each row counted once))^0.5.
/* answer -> 1.00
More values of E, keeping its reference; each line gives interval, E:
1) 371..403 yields 1.01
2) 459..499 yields 0.99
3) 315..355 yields 1.04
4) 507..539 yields 0.96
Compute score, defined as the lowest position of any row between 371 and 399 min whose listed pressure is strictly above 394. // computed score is 389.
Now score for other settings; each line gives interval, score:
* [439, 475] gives 469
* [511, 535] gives 513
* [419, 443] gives 421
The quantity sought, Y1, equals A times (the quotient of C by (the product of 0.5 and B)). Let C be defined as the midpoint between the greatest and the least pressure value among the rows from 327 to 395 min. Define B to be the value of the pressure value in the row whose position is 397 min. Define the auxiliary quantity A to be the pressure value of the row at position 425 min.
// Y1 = 752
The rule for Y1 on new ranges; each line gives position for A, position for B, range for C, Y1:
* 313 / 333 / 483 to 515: 757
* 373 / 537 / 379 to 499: 756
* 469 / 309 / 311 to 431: 664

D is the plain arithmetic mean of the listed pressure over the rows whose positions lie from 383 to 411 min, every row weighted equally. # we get 406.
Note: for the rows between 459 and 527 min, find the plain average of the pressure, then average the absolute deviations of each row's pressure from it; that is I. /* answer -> 14.7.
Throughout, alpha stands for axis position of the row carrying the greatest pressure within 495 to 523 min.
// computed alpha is 517 min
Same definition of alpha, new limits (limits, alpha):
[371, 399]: 393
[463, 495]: 493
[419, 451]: 421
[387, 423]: 413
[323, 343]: 325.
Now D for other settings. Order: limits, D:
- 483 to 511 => 407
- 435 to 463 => 378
